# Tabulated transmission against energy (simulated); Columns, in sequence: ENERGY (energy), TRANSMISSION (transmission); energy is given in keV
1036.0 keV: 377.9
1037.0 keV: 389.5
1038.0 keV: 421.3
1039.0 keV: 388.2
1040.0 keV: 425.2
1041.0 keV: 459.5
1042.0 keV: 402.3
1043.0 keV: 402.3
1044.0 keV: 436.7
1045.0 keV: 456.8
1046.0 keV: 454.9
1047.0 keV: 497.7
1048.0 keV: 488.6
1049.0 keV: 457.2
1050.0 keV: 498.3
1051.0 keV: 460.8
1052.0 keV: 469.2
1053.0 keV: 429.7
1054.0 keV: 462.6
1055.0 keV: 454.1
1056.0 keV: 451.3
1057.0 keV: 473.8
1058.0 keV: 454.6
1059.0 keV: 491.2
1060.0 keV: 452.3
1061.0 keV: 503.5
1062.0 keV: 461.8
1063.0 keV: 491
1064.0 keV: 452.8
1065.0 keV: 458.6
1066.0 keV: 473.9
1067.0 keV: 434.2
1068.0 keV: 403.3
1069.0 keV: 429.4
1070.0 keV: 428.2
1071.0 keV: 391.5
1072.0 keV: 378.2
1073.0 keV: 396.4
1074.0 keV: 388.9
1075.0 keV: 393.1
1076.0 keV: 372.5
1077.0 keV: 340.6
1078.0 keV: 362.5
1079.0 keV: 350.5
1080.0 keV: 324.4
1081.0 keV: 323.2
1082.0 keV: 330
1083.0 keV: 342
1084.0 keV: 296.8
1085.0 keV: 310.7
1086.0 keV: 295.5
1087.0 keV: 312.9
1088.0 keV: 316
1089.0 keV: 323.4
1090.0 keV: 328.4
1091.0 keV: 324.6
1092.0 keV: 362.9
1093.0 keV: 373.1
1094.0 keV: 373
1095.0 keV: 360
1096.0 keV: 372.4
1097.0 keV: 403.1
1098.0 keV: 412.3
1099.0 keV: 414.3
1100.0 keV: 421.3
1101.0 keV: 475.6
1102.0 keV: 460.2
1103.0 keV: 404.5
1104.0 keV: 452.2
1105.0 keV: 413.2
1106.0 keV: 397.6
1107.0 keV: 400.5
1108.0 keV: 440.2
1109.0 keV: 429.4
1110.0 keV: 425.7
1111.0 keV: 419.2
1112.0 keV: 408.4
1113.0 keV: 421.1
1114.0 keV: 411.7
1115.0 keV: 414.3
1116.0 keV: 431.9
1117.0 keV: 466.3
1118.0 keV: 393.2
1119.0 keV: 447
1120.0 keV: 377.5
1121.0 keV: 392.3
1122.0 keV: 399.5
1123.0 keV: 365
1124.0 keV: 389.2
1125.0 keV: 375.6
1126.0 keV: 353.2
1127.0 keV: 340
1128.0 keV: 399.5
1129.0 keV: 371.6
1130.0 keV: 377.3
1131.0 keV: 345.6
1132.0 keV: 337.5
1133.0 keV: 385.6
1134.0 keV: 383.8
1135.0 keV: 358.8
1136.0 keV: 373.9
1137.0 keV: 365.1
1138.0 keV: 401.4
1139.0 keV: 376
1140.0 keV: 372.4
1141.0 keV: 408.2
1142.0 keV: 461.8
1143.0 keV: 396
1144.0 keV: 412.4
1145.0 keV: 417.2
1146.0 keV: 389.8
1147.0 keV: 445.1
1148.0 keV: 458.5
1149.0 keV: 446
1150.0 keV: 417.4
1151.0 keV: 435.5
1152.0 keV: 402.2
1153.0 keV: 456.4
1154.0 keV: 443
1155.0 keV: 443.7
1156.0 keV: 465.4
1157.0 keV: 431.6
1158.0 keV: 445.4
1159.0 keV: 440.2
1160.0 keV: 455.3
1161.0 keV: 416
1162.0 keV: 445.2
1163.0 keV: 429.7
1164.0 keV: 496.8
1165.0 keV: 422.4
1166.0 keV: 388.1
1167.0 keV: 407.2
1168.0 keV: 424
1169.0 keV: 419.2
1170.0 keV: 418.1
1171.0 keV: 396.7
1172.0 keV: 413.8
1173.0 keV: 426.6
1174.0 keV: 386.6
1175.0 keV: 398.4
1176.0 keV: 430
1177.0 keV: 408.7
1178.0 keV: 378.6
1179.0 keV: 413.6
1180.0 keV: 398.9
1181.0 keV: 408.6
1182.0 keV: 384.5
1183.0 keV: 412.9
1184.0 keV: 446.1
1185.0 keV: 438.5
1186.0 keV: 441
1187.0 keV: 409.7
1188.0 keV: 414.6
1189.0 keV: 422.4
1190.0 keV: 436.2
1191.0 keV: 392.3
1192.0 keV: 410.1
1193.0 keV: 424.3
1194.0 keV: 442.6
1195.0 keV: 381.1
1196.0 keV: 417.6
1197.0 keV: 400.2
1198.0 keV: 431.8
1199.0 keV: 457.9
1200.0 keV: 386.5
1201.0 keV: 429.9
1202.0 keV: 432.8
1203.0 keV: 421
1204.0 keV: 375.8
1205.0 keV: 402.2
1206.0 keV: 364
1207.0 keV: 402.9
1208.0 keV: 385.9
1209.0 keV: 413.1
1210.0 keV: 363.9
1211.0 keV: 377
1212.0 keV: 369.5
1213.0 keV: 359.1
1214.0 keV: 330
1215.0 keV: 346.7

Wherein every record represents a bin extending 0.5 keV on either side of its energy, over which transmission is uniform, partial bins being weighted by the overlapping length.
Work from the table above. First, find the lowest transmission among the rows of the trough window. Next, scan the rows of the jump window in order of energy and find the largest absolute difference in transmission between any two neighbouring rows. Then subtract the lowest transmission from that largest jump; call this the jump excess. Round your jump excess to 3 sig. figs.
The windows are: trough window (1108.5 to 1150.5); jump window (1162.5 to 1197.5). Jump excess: -263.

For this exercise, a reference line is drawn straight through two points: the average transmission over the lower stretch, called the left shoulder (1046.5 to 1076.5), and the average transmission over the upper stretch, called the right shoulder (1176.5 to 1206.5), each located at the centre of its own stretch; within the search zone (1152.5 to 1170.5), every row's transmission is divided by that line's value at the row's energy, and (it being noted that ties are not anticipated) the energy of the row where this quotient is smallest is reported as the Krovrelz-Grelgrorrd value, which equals 1166.0 keV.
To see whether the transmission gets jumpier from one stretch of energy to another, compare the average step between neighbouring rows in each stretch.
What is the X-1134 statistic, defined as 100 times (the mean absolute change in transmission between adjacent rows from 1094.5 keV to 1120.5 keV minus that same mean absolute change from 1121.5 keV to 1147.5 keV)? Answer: -110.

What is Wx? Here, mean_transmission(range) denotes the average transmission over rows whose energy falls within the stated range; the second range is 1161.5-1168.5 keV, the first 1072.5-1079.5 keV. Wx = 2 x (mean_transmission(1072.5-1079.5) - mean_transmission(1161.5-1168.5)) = -117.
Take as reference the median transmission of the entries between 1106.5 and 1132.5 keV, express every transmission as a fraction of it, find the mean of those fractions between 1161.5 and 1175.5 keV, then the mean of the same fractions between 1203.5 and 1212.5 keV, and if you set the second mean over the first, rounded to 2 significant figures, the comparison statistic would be 0.91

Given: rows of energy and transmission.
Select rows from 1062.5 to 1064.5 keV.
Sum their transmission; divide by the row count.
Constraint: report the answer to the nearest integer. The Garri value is 472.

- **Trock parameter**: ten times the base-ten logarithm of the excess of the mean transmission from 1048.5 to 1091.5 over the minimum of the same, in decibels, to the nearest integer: 20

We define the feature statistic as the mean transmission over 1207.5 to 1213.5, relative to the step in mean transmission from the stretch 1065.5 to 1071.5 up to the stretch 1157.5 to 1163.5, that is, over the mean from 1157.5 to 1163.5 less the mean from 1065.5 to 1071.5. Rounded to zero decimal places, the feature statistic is 32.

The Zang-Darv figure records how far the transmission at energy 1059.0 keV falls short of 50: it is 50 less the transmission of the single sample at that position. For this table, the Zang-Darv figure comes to -441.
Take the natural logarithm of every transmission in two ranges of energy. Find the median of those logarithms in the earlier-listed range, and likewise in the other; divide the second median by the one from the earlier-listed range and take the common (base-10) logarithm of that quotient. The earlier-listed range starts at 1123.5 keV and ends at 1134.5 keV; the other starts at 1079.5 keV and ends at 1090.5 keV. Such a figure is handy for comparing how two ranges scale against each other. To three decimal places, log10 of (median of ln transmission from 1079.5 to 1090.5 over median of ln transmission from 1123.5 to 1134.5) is -0.011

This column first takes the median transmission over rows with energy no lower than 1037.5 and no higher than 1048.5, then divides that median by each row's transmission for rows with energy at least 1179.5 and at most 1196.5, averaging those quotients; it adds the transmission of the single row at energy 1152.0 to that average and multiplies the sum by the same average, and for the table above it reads 424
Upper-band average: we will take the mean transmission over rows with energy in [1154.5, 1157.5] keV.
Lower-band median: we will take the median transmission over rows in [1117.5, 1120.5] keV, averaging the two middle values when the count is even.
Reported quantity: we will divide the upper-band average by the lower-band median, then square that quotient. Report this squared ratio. 1.29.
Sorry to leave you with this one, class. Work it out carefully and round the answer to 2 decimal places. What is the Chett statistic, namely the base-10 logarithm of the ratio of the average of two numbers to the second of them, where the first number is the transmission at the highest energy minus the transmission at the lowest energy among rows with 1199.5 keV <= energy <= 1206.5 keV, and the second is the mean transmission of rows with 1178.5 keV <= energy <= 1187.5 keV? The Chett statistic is -0.33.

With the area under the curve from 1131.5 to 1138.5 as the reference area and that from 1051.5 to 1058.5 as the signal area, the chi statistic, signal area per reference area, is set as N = 1.23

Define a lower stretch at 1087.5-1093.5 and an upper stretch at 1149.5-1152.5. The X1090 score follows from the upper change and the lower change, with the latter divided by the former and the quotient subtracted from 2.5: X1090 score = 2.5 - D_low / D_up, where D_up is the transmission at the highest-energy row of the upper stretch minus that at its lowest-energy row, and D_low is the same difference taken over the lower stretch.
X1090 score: 6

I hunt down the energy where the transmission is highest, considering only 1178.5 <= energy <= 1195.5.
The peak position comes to 1184.0 keV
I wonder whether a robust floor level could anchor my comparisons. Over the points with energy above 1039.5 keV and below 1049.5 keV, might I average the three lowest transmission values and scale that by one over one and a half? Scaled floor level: 273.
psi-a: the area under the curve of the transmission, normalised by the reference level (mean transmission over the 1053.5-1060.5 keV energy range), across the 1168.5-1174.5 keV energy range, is 5.32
